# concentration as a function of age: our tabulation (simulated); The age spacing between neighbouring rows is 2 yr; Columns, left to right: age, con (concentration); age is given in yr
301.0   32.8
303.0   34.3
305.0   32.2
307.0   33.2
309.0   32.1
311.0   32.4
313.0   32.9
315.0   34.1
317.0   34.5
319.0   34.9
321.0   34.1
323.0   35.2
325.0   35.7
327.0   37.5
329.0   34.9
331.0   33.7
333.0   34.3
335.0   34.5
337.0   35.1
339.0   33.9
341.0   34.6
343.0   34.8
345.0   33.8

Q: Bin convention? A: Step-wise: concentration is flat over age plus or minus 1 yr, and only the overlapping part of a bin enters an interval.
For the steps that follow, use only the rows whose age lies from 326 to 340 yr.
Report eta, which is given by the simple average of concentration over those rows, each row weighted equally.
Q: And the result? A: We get 34.8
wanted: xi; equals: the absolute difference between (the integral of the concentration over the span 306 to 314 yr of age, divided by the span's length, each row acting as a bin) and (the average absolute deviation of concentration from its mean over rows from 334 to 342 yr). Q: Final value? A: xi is 32.3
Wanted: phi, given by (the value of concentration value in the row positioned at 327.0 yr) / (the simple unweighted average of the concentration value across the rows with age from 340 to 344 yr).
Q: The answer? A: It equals 1.08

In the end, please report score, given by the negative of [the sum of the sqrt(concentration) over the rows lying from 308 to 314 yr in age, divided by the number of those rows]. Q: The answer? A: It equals -5.70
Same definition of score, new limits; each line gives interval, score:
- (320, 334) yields -5.92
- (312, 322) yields -5.84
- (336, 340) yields -5.87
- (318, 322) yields -5.87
